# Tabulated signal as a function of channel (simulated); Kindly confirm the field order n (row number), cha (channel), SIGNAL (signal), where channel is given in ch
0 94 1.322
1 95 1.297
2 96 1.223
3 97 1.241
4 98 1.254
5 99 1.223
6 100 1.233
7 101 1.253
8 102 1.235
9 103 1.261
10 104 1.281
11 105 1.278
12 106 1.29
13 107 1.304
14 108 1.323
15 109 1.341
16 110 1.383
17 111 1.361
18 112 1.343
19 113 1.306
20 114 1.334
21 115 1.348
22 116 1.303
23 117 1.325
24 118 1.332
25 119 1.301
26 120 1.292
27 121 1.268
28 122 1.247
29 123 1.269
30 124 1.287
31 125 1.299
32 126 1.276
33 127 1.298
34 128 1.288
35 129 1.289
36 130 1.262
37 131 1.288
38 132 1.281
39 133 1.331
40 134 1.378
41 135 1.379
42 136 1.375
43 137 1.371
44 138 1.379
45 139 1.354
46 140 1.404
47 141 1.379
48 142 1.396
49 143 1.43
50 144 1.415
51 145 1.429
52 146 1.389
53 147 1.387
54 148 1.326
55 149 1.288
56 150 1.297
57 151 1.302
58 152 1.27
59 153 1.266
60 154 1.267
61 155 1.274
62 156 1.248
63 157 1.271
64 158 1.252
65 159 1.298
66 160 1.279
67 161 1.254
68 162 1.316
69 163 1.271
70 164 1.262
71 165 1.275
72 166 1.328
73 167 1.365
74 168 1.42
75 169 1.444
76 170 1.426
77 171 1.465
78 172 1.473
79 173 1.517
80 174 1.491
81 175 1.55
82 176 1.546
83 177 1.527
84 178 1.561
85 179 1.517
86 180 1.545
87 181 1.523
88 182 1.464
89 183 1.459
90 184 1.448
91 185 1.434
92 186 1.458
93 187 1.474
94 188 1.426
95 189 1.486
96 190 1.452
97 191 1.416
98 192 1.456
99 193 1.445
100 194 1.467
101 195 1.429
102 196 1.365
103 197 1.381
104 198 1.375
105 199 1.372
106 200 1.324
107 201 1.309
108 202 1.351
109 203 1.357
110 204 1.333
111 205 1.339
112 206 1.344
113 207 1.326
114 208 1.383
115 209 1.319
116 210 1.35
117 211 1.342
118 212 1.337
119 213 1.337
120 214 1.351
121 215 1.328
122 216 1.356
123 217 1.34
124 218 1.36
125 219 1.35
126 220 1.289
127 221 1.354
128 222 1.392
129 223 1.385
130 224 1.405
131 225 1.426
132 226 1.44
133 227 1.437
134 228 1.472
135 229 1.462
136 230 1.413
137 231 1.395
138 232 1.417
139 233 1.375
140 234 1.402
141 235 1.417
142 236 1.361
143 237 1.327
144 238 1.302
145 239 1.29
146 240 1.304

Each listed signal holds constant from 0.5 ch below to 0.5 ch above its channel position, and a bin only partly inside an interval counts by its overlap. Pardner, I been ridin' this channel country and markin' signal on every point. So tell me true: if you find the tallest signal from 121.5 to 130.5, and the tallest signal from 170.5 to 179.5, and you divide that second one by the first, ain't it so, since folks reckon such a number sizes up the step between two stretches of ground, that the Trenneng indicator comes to 1.20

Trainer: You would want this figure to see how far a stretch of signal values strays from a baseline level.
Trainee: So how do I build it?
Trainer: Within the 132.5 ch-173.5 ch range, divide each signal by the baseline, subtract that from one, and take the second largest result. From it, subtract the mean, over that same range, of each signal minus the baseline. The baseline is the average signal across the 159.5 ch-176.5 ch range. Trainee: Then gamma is 0.15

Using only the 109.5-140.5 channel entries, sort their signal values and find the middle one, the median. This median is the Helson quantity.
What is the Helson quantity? 1.306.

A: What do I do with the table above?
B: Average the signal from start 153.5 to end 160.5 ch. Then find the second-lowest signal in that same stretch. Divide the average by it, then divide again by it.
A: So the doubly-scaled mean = 0.81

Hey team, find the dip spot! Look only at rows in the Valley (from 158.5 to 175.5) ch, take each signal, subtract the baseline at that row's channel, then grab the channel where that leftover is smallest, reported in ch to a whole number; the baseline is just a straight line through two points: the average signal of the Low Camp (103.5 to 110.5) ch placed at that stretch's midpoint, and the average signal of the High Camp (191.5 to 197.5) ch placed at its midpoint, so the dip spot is 161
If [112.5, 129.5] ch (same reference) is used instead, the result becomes 122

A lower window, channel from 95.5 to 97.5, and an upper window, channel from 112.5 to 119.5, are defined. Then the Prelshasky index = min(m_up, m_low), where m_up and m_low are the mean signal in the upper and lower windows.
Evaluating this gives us 1.23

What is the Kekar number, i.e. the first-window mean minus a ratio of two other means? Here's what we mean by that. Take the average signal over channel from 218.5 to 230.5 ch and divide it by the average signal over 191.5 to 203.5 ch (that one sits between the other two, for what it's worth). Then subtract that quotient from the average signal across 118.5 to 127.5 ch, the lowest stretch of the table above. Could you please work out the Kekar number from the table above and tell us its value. 0.27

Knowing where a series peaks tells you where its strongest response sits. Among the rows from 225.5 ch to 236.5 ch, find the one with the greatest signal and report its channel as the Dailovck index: 228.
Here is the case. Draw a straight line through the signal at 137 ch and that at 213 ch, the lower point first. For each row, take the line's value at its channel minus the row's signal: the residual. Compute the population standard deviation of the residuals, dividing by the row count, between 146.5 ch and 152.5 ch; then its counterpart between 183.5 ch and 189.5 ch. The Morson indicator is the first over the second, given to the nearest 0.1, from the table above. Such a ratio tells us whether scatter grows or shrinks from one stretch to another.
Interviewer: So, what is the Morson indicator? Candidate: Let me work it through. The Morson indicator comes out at 1.7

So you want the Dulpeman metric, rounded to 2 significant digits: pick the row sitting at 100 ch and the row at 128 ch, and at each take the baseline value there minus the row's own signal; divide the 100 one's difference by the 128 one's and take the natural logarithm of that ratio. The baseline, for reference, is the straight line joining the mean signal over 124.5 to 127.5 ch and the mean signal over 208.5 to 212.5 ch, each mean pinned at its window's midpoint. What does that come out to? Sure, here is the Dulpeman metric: 2.4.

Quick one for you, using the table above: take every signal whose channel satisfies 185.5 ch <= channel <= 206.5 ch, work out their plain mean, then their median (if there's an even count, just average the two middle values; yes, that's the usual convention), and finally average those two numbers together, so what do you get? 1.39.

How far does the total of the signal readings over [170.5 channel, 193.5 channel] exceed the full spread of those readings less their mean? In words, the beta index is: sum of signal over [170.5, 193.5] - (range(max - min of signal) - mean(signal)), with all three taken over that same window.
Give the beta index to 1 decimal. 35.5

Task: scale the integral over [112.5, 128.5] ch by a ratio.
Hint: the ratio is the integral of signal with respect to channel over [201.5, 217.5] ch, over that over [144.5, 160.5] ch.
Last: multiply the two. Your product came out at 21.4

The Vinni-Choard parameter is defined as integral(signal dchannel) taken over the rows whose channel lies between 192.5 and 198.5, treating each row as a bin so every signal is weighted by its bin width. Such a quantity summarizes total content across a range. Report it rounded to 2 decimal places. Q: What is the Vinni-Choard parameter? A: 8.46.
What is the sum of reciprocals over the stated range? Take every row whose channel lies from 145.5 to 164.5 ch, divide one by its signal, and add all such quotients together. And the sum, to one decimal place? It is 14.7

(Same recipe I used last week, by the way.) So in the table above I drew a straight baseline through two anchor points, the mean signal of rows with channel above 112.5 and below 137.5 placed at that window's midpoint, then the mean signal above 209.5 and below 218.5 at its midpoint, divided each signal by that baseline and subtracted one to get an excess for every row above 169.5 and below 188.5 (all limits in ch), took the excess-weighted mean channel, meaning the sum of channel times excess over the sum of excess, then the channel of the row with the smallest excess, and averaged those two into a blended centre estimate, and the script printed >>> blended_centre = 183.2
